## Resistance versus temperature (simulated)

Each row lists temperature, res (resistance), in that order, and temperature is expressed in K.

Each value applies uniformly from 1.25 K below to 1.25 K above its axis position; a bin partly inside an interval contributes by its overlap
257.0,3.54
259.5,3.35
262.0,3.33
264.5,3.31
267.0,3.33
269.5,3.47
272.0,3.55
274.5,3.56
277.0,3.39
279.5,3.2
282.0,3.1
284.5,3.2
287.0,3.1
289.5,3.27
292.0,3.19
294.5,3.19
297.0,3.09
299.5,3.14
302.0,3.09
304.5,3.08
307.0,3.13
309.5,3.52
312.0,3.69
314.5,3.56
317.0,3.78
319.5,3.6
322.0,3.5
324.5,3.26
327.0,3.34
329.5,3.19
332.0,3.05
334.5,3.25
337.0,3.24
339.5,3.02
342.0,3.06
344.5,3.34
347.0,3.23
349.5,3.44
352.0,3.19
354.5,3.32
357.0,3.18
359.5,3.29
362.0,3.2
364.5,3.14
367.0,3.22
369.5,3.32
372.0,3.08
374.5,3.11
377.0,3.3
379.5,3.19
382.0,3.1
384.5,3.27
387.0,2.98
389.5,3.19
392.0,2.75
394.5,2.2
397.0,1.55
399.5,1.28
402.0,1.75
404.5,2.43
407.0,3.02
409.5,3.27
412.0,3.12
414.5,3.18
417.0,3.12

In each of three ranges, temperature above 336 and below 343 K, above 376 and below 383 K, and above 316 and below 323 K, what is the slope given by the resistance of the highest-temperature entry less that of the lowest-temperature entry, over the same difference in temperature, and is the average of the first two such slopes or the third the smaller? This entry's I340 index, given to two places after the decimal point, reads -0.06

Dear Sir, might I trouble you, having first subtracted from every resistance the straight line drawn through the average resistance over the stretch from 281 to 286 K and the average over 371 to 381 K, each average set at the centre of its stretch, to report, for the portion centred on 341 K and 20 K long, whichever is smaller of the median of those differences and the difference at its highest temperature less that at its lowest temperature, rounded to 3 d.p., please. 0.072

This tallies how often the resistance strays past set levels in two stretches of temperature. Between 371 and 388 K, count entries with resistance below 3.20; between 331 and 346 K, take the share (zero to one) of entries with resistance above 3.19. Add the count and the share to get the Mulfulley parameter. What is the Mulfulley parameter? 5.5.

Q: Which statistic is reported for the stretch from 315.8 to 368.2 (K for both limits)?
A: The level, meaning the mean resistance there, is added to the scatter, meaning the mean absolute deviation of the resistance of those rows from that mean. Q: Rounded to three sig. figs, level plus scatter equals 3.41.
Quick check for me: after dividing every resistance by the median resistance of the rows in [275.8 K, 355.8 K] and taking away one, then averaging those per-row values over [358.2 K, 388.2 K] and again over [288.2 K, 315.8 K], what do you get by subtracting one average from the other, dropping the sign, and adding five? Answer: 5.03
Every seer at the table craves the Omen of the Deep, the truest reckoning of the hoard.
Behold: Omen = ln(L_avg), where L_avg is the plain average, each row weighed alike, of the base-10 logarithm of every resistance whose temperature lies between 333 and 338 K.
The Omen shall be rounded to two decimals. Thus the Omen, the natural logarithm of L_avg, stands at -0.67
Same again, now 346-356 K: -0.66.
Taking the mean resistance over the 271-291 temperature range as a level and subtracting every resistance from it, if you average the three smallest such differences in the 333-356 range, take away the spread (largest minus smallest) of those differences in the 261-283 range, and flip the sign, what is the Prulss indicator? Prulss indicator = 0.53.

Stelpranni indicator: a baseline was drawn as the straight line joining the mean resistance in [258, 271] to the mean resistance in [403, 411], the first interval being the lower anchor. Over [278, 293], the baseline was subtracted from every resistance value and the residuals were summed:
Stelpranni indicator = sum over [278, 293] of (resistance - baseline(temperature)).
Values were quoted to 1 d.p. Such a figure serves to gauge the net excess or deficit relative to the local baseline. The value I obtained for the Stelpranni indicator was -0.7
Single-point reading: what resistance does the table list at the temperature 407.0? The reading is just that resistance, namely 3.02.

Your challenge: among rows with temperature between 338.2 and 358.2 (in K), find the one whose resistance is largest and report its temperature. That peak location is 349.5 K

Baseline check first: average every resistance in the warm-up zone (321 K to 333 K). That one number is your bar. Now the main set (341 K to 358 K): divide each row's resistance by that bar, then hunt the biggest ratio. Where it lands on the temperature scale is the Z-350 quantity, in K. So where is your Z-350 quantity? 349.5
